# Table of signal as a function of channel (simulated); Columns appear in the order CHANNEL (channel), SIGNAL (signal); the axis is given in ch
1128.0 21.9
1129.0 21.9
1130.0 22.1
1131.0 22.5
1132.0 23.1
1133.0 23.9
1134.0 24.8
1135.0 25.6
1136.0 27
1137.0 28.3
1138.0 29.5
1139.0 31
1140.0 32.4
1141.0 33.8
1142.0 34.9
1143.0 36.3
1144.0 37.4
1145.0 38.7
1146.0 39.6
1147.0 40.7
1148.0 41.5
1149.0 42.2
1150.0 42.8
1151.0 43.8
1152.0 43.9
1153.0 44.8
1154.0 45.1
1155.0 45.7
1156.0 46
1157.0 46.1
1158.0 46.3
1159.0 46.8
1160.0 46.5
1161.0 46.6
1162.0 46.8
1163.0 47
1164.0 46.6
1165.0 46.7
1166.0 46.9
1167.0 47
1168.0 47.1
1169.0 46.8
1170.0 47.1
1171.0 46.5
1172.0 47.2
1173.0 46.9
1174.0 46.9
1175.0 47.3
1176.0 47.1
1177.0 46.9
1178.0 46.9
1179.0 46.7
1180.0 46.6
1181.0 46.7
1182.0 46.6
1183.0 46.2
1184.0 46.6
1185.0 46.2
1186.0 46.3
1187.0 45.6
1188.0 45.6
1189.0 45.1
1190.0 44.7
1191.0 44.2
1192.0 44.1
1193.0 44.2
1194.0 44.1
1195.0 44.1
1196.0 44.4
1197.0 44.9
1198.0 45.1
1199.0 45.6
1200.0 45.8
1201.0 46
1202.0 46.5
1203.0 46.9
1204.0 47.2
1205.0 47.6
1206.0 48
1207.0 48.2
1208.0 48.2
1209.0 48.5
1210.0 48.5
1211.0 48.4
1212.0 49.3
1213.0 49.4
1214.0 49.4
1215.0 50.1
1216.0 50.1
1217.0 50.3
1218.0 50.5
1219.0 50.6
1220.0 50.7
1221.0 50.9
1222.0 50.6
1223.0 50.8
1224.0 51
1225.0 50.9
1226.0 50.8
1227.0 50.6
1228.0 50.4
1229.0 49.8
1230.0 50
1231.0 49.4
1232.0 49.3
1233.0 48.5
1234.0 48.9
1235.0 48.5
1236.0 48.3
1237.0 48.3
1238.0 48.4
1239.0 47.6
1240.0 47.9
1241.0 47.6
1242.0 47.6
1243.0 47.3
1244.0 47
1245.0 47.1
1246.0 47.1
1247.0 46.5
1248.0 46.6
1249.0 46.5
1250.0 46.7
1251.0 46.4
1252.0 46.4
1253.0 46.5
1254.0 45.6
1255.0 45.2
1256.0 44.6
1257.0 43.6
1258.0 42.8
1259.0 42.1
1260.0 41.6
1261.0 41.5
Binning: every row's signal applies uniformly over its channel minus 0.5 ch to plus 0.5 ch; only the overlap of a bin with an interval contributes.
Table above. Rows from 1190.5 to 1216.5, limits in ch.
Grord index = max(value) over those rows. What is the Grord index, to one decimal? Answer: 50.1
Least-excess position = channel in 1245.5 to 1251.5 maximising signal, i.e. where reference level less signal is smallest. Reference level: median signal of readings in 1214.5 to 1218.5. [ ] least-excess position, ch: 1246.0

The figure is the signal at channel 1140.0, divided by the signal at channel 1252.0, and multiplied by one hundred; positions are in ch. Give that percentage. 70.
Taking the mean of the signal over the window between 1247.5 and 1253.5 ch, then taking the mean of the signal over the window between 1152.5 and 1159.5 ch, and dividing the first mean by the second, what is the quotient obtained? 1.02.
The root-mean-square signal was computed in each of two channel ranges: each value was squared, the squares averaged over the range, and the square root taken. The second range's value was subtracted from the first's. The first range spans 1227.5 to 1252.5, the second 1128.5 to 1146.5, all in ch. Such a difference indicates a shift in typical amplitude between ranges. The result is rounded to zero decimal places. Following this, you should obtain 18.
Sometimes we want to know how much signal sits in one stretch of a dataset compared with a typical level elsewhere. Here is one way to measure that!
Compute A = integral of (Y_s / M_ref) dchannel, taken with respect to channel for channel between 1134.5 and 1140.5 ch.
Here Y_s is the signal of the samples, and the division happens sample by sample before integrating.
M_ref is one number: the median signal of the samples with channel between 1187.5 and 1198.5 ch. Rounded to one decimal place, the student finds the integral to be 3.9 ch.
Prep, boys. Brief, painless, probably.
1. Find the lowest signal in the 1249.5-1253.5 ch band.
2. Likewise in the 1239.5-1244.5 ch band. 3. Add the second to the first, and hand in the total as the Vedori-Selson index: 93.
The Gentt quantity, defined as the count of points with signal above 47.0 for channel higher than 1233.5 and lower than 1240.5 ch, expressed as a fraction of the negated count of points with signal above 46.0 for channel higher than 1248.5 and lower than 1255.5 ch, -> -1.40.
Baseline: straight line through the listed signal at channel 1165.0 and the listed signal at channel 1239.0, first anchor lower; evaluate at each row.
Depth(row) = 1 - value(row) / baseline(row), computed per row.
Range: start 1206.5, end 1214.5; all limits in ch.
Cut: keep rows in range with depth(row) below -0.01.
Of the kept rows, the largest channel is 1214.0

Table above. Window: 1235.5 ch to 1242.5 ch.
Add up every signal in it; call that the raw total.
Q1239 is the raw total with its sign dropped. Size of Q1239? 336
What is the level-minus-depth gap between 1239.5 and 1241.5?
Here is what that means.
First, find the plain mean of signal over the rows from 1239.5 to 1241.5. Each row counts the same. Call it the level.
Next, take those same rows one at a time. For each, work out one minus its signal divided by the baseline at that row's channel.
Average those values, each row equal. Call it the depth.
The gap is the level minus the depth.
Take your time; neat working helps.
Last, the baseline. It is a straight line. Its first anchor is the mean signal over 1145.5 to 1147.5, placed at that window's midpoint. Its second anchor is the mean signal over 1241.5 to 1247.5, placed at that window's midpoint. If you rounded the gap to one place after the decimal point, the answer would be 47.8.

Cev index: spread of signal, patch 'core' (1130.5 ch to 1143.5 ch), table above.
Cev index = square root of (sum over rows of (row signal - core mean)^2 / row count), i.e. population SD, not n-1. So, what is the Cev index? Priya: 4.5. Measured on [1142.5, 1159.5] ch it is 3.2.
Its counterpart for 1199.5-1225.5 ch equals 1.6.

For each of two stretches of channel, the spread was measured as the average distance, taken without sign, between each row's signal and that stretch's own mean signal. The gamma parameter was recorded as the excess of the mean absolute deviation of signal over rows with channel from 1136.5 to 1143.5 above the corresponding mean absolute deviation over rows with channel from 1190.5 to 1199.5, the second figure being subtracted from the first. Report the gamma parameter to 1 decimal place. 1.9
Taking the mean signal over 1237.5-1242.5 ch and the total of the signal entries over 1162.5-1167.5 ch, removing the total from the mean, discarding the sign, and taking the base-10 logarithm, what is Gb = 2.27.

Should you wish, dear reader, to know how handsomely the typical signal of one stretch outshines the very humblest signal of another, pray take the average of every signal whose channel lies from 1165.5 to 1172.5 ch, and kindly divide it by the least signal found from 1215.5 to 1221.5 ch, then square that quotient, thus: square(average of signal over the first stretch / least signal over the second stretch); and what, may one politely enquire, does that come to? 0.88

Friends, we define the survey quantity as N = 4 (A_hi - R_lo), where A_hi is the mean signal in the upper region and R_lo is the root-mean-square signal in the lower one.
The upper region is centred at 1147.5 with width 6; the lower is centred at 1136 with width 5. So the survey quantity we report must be 55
